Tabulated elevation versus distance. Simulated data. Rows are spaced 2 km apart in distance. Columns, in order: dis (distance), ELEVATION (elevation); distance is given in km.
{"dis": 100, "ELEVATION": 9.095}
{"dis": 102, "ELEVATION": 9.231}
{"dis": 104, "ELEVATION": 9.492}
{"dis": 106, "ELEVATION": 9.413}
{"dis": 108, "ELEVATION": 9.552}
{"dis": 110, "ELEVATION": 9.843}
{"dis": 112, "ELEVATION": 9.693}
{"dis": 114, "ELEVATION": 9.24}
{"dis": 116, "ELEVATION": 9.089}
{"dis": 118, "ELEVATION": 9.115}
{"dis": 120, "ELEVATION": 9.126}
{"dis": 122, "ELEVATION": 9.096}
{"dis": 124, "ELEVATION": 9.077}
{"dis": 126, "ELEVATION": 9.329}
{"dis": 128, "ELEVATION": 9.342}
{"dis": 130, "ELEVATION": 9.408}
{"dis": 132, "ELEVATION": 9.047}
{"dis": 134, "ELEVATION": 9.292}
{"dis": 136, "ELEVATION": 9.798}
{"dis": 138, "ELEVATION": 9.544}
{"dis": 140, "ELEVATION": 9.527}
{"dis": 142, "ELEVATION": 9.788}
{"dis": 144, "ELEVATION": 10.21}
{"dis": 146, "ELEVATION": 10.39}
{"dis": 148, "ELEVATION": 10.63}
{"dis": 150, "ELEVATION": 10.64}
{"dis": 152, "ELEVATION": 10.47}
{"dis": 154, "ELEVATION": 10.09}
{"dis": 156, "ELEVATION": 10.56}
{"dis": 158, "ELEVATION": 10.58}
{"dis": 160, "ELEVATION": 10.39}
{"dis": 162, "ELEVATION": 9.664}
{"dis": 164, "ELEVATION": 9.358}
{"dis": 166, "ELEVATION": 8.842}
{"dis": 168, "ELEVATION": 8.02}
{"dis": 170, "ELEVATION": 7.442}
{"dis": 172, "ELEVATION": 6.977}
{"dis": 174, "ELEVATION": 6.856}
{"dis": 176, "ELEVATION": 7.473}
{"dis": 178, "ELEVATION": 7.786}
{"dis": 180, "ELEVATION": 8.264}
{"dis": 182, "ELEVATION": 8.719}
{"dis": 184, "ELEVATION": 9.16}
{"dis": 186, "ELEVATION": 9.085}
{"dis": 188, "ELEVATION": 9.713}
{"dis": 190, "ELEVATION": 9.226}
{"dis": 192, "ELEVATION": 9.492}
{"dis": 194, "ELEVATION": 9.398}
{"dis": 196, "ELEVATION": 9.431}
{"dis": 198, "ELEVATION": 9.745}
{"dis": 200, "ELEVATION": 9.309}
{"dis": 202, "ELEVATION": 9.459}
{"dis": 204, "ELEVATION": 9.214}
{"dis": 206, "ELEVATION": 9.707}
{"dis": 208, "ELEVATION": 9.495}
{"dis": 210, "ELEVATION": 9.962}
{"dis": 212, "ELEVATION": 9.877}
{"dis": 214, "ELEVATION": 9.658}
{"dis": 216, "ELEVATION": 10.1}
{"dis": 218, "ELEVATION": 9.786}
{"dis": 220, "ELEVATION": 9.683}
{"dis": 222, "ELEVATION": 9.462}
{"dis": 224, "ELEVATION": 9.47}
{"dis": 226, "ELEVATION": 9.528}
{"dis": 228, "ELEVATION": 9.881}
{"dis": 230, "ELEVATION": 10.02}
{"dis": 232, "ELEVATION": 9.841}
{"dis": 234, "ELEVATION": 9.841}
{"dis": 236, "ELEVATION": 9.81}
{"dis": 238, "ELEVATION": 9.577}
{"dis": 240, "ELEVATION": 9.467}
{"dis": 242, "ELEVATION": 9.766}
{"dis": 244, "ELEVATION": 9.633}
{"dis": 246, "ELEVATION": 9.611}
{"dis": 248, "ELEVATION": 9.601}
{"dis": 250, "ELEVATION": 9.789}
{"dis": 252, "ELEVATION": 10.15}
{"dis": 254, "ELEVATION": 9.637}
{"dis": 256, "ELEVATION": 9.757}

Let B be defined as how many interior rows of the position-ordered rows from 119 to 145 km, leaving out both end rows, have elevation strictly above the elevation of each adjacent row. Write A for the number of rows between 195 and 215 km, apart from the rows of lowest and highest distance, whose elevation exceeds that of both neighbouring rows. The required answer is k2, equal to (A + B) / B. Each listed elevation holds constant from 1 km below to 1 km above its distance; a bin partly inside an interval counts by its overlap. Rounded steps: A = 4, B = 2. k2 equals 3.0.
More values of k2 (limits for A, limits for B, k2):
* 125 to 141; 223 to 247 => 2.0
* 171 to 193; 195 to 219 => 1.4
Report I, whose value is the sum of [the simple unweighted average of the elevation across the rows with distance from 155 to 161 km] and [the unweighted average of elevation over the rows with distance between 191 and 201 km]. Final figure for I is 20.0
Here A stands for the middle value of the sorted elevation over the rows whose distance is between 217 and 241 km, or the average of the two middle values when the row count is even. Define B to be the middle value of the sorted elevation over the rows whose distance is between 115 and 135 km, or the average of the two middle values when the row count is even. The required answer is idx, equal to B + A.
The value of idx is 18.9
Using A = 9.7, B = 9.1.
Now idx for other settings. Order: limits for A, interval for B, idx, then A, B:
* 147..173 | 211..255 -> 19.8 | 10.1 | 9.7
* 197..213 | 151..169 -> 19.7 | 9.6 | 10.1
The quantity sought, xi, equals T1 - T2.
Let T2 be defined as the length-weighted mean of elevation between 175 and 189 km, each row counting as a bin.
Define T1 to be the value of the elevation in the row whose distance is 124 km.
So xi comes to 0.48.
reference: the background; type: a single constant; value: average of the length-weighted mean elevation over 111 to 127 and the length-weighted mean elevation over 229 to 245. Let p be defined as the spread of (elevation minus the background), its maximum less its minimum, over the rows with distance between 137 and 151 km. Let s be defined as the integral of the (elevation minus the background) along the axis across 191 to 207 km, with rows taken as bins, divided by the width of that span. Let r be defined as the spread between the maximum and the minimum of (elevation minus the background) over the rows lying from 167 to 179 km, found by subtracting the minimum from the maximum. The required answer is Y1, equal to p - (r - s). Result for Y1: -0.1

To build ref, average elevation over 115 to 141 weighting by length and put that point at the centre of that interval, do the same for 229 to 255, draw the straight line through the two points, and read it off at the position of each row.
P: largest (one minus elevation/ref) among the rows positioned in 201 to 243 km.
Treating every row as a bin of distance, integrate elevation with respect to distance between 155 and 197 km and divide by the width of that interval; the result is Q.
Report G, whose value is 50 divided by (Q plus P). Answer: 5.61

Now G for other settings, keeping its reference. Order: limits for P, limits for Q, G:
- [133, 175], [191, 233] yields 5.04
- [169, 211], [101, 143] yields 5.18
